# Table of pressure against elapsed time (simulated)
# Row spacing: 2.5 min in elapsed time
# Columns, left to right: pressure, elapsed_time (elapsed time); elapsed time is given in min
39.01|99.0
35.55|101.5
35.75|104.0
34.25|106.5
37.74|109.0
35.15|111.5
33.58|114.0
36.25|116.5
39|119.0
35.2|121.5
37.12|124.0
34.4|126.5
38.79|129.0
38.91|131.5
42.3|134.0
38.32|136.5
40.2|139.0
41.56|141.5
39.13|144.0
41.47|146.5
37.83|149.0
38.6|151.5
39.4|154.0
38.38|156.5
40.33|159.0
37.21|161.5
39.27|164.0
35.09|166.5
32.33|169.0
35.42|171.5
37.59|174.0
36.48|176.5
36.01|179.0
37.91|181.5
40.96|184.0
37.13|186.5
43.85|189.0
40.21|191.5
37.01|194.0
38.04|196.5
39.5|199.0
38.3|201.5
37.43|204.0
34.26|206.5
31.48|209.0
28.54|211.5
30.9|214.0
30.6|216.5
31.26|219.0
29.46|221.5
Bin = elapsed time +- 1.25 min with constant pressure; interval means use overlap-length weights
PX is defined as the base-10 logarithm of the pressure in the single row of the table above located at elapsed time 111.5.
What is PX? 1.55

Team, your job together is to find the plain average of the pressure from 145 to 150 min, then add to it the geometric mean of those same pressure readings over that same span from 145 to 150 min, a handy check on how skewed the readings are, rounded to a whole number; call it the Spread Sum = 79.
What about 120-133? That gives 74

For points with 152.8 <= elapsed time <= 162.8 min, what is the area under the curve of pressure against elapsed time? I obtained 388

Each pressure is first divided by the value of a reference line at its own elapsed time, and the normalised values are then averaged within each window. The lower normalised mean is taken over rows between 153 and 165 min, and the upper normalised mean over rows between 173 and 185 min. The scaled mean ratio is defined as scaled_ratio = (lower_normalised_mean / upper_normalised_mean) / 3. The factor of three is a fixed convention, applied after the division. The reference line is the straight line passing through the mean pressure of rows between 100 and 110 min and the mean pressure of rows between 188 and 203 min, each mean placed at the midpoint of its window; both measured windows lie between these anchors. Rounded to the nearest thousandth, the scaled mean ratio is 0.351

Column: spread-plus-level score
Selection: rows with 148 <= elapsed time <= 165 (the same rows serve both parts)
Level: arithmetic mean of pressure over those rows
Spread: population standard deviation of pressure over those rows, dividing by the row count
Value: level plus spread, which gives 39.7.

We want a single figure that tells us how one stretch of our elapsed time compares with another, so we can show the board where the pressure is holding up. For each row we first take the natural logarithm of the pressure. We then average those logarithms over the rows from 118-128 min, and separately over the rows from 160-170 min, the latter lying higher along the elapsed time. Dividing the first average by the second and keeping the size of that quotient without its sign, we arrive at 1.00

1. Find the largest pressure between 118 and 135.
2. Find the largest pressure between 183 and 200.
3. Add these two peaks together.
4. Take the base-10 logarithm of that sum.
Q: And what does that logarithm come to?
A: 1.94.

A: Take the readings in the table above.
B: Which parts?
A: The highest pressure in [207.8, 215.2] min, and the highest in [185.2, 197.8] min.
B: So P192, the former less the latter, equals -12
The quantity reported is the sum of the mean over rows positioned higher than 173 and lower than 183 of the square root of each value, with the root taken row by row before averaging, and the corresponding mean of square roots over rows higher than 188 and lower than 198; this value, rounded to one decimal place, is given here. 12.4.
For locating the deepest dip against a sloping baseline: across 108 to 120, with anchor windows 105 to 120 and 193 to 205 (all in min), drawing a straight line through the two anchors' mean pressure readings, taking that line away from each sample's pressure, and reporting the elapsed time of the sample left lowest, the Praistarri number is 114.0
